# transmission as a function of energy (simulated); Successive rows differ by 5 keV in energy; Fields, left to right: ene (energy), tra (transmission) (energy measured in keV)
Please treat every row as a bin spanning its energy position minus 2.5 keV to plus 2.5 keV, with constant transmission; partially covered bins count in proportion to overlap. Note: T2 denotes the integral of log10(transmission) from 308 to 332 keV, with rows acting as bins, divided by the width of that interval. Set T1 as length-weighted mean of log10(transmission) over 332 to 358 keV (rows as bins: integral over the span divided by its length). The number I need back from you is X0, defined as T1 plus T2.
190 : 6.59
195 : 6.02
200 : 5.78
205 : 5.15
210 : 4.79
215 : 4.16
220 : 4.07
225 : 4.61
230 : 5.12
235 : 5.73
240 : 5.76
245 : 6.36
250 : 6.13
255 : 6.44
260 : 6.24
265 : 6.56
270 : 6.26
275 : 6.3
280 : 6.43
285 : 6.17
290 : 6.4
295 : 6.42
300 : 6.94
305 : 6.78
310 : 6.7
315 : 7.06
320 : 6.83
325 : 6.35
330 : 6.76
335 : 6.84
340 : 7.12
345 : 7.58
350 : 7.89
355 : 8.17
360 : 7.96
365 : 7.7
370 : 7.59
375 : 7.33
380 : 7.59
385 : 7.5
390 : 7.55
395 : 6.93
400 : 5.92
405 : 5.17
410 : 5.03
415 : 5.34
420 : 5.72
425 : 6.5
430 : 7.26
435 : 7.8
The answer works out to 1.70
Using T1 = 0.87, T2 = 0.828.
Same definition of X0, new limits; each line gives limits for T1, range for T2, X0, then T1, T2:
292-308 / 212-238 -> 1.50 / 0.83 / 0.674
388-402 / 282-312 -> 1.65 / 0.83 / 0.817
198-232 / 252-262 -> 1.48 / 0.68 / 0.802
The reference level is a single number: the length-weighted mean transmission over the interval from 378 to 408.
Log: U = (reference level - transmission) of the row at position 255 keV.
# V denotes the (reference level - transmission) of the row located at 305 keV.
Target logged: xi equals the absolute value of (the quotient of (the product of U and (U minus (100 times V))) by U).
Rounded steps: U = 0.3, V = 0.0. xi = 5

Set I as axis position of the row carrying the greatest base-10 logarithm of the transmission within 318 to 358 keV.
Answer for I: 355 keV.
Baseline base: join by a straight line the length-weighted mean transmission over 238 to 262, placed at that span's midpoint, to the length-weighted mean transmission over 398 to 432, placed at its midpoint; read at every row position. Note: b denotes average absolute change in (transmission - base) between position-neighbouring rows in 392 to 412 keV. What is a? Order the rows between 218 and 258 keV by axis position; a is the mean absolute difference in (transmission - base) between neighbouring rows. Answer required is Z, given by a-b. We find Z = -0.21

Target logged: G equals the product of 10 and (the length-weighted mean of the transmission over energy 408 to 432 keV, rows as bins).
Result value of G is 60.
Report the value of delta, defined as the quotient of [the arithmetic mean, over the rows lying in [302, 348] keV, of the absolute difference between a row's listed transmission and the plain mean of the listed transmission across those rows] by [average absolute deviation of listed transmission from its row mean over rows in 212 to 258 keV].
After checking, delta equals 0.31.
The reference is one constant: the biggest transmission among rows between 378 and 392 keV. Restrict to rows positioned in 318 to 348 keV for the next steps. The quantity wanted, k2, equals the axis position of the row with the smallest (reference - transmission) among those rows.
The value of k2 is 345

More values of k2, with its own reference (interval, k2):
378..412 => 380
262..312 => 300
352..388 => 355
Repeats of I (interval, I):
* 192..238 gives 195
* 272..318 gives 315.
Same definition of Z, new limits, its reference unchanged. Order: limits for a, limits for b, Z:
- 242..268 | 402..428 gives -0.14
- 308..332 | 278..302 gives 0.11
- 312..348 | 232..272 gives 0.04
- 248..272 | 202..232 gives -0.14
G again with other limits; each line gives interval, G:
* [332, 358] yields 75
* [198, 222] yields 48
